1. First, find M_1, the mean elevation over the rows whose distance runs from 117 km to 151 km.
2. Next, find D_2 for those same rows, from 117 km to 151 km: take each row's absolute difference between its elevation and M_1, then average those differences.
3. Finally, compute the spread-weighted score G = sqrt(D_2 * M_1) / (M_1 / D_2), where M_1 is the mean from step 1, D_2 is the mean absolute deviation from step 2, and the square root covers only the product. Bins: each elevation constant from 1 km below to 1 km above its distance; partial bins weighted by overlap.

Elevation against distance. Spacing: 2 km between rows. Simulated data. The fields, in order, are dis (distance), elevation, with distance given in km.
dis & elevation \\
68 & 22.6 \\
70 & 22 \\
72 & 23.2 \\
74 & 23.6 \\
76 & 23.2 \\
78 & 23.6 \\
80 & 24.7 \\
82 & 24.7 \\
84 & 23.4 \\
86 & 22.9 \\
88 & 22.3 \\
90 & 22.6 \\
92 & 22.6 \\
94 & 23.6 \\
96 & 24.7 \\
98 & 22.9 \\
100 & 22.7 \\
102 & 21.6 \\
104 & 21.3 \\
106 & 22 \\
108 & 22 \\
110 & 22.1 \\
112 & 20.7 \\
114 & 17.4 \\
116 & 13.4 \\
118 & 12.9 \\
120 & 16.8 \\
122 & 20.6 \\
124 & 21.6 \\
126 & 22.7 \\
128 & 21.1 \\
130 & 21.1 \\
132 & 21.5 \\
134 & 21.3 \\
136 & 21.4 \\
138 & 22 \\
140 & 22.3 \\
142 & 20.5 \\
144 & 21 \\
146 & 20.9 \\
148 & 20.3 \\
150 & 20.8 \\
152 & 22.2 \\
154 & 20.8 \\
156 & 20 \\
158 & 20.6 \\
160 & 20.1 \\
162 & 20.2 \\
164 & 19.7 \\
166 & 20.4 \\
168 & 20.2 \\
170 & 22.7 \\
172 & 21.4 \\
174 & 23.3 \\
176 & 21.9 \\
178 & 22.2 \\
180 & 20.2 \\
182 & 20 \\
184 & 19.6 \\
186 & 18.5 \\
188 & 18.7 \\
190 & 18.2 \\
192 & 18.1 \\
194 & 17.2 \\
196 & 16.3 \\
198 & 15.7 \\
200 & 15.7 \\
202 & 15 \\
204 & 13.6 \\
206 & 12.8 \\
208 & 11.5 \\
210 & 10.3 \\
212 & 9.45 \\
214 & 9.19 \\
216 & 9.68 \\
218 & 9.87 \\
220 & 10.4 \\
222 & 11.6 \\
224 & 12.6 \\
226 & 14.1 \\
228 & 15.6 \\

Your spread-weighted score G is 0.4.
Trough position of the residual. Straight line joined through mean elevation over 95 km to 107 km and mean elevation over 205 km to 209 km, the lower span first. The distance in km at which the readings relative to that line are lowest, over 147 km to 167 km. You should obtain 148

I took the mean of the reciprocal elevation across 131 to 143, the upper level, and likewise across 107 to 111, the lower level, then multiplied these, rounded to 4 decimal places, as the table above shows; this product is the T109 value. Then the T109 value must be 0.0021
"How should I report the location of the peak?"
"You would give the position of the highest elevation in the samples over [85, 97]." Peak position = 96 km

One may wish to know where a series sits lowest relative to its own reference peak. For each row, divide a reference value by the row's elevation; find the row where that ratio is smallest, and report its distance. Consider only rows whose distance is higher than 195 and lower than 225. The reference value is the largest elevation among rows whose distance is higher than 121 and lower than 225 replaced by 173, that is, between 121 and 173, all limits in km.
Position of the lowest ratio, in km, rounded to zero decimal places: 196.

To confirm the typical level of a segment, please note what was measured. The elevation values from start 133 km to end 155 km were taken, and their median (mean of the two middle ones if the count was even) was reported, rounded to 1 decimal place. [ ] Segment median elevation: 21.0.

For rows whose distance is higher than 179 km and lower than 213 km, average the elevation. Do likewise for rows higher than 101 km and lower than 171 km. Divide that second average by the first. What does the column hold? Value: 1.28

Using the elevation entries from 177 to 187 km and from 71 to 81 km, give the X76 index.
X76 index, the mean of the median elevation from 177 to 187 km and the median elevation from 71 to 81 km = 21.8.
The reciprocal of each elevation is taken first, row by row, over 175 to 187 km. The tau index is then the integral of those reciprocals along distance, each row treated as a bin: 0.6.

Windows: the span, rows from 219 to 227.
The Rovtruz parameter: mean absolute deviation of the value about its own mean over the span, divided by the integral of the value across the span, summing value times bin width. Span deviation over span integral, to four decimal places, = 0.0121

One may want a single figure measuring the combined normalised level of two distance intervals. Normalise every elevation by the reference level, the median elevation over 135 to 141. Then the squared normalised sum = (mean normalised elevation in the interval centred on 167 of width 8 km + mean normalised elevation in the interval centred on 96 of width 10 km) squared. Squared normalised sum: 4.0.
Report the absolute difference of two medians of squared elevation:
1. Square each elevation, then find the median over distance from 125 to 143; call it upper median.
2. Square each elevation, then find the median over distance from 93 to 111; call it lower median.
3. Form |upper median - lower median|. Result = 30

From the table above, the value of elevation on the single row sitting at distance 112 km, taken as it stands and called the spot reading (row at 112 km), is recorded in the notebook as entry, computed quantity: 20.7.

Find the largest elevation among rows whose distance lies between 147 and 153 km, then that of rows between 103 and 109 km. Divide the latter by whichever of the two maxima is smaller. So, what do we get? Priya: 1.00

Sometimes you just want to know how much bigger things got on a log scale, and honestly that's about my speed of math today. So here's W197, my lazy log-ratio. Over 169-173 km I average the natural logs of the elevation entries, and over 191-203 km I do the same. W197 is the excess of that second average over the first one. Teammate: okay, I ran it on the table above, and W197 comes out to -0.3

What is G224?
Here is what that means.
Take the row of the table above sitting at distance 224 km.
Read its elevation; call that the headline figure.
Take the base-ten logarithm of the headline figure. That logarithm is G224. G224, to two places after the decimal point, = 1.10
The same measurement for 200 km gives 1.20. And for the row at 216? 0.99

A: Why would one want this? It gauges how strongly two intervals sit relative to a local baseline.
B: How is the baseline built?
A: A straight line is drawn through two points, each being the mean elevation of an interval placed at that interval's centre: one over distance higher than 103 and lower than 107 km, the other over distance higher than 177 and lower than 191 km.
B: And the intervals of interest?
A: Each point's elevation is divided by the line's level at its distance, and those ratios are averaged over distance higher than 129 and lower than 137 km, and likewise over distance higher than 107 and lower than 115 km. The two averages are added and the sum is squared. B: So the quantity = 3.9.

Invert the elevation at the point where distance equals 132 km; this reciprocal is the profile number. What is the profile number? 0.047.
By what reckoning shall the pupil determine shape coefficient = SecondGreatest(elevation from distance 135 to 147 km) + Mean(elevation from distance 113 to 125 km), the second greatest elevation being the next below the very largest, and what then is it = 39.1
